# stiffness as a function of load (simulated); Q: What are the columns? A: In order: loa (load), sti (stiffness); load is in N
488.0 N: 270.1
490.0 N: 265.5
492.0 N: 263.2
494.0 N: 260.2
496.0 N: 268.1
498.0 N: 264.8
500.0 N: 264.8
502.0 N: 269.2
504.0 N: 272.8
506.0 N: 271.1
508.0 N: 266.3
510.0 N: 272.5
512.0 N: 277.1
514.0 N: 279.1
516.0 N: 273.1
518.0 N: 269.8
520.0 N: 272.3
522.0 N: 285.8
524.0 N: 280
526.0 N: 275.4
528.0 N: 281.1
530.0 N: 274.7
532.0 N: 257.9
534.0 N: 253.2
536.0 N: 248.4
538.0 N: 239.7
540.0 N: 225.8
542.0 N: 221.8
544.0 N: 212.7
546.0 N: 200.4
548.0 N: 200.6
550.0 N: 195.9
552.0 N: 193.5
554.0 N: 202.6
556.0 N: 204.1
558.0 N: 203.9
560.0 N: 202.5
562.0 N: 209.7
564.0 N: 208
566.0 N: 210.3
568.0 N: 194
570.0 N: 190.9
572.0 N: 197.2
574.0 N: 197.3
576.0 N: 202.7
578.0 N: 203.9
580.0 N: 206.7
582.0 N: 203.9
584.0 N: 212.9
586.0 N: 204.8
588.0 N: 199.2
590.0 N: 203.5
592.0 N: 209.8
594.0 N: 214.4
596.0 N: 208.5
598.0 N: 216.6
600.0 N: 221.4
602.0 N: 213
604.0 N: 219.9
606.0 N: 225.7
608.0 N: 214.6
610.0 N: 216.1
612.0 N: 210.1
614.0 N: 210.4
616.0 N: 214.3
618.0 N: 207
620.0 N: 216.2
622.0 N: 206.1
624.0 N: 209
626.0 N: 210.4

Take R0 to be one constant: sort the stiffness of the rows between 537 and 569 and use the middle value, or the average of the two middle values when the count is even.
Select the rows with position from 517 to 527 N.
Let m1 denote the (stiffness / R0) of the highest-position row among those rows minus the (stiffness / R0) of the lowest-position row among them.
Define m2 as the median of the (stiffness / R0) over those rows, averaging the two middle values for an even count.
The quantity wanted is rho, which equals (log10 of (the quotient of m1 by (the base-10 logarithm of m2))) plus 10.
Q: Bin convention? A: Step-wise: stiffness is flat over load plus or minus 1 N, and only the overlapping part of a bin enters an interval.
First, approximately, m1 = 0.03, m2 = 1.350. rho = 9.3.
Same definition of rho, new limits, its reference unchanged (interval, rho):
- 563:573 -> 10.6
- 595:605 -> 10.3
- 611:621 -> 10.3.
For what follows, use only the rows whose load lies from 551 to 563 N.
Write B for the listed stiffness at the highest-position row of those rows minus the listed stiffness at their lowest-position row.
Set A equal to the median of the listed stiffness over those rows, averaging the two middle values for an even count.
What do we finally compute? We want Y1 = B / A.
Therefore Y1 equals 0.08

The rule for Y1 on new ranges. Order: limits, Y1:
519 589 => -0.35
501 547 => -0.25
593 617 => 0.00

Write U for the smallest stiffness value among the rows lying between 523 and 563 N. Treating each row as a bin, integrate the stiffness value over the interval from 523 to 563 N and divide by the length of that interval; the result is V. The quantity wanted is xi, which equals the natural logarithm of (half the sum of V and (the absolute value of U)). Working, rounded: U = 193.5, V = 229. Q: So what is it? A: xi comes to 5.35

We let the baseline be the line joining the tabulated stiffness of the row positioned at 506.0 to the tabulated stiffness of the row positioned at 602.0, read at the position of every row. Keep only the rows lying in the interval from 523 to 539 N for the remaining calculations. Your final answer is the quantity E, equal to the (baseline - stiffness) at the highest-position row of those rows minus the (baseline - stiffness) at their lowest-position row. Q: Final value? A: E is 32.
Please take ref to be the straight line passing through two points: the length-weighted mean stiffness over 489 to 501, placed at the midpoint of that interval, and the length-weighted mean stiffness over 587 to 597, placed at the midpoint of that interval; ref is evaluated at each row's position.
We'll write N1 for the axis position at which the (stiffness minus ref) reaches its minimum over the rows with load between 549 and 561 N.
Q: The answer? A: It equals 552.0 N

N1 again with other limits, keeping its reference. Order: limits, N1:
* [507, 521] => 508.0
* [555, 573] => 570.0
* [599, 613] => 602.0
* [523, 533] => 532.0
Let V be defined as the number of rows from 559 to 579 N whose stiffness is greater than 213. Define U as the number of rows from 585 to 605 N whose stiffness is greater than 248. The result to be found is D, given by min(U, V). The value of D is 0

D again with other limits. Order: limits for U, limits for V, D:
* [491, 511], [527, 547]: 8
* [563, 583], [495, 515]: 0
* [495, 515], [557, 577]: 0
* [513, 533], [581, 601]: 3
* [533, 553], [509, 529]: 2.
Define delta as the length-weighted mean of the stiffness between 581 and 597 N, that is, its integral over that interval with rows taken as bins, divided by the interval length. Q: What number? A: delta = 207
